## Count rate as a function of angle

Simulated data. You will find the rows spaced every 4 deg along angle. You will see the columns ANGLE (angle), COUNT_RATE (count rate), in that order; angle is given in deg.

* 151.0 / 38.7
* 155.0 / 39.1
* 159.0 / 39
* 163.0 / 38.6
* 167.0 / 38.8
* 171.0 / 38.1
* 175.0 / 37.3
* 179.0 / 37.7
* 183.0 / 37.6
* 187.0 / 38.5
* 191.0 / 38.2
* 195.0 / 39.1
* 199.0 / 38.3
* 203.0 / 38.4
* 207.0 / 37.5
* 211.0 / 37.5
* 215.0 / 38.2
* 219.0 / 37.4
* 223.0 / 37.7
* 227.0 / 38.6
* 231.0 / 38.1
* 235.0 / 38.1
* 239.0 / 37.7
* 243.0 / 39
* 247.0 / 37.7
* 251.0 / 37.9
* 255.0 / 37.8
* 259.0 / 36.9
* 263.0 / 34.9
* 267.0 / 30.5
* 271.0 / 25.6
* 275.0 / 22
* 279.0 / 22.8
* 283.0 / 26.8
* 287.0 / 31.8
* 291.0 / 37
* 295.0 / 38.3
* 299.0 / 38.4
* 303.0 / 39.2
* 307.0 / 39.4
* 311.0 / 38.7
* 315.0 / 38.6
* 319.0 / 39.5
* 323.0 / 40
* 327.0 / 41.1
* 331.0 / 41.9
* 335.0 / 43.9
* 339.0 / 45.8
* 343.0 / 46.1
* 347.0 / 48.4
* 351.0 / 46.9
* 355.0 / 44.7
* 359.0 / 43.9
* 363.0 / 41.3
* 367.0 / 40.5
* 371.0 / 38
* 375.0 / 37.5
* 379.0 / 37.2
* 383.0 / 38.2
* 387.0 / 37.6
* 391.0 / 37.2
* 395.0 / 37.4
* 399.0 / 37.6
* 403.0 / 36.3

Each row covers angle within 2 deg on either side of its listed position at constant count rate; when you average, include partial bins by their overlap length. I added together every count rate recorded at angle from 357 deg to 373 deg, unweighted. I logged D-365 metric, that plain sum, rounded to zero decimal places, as 164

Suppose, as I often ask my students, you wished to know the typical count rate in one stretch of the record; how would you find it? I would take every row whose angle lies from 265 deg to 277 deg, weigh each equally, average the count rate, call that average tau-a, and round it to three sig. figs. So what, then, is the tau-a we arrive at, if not 26.0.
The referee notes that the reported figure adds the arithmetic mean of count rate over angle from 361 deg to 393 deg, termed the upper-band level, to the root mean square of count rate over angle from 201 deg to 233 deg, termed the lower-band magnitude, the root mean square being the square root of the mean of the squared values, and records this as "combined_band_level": 76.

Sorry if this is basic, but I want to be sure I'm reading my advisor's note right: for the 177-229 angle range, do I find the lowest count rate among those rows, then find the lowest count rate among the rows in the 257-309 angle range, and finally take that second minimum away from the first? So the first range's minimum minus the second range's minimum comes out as 15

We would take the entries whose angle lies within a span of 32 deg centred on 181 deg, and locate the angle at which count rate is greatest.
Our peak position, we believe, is 195.0 deg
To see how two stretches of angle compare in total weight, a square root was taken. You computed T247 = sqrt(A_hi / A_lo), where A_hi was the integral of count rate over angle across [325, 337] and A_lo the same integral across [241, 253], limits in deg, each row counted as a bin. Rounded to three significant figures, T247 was 1.05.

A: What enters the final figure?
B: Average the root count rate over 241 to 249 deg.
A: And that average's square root 2.49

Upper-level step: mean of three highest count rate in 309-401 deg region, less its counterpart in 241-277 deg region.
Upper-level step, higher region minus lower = 8.9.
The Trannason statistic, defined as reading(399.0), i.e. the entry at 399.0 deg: 37.6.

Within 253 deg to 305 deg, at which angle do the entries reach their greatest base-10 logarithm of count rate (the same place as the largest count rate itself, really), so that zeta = 303.0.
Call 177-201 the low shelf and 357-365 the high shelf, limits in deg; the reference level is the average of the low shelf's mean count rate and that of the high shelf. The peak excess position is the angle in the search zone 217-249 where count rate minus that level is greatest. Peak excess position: 243.0 deg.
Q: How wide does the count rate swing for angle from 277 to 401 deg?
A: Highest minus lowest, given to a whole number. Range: 26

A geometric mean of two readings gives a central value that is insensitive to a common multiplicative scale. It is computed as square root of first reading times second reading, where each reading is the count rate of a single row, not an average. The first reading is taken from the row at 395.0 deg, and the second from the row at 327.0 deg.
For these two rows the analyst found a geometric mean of 39.2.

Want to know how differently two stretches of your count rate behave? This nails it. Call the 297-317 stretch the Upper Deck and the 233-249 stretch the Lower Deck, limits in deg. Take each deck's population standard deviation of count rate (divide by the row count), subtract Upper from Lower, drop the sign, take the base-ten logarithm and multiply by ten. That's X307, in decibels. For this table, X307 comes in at -8.1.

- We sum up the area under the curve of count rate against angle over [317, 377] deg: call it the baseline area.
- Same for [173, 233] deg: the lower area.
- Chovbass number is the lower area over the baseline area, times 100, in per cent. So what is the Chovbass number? 89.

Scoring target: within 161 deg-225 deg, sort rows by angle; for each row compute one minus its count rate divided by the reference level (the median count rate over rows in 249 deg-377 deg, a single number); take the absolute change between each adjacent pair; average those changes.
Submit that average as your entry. 0.014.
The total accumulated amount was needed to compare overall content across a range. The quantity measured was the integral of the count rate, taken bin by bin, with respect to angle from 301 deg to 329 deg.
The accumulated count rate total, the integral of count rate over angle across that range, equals 1106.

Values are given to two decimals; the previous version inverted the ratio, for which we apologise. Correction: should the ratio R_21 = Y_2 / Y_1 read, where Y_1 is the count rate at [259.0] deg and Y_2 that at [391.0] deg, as 1.01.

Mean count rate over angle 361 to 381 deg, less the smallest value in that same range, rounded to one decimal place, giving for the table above 1.7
